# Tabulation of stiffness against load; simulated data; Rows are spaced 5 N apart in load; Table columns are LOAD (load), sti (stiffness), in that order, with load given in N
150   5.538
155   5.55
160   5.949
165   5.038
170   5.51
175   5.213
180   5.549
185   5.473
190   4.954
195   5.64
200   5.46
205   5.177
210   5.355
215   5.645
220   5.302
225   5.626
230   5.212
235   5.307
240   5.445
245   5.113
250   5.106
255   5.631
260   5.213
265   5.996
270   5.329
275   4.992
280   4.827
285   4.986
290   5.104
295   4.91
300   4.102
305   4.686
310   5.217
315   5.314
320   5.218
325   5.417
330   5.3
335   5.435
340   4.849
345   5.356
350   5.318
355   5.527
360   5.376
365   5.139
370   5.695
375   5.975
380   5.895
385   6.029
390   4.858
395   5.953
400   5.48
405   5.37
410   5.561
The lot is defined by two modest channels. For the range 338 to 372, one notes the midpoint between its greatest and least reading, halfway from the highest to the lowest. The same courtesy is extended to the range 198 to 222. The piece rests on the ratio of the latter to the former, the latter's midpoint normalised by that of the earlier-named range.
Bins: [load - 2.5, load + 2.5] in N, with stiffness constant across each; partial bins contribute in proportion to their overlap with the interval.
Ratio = 1.03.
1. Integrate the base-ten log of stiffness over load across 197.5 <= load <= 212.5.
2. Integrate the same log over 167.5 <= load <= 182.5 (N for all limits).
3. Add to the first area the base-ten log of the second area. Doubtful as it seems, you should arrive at 11.94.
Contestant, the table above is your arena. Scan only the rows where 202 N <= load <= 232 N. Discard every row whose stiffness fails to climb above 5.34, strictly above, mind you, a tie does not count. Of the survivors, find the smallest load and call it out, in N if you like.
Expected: 210 N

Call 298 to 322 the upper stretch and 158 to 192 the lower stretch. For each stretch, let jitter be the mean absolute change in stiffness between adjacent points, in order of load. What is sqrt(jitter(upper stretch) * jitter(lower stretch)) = 0.377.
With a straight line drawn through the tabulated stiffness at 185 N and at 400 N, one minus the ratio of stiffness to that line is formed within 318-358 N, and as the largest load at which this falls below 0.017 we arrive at 355 N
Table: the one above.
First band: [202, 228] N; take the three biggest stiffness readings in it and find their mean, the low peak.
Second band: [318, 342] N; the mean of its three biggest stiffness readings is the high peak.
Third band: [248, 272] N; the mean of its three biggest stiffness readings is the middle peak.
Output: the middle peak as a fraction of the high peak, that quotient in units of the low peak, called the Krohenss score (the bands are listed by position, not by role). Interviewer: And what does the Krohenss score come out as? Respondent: 0.189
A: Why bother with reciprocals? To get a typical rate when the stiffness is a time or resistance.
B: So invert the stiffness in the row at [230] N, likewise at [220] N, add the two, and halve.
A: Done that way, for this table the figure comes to 0.190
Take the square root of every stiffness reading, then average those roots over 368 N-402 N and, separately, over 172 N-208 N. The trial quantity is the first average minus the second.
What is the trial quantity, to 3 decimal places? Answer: 0.073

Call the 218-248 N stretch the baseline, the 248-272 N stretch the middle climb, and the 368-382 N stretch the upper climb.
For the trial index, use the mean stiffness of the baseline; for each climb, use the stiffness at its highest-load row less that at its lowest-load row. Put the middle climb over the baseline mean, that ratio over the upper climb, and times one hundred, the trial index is 21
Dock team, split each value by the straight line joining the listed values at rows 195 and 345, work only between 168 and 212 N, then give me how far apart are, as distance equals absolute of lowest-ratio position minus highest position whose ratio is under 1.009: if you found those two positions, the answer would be 20 N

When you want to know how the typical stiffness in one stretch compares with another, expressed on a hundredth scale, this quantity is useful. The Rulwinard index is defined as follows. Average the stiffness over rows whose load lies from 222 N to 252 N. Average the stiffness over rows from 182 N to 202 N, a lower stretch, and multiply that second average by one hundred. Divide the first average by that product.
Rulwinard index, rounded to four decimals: 0.0099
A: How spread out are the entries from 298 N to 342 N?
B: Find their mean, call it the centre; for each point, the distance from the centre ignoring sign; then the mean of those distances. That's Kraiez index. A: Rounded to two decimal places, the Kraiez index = 0.34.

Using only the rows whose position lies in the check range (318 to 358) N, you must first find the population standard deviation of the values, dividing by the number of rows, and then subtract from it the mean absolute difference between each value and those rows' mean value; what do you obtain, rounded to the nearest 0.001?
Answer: 0.058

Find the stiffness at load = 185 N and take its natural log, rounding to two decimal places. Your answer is 1.70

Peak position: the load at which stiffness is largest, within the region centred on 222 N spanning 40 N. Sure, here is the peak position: 215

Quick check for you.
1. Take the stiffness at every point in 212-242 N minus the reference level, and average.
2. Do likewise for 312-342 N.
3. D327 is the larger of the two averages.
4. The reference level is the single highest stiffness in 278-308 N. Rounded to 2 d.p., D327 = 0.32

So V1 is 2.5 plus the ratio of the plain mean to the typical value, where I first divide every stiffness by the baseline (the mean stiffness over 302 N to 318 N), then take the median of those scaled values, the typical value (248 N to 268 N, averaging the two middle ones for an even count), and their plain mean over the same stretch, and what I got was 3.51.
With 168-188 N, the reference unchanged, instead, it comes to 3.49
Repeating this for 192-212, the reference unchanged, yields 3.50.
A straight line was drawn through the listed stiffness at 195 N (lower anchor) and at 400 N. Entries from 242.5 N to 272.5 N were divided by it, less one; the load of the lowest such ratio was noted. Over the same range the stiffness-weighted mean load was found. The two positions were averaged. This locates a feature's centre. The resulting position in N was 253.9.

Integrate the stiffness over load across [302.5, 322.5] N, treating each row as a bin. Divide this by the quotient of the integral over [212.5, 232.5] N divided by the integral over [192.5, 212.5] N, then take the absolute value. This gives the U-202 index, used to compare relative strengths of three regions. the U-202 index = 101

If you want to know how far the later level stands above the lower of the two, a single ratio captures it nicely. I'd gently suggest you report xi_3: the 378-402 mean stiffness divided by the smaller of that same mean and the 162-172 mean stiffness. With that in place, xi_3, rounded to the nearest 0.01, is 1.07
